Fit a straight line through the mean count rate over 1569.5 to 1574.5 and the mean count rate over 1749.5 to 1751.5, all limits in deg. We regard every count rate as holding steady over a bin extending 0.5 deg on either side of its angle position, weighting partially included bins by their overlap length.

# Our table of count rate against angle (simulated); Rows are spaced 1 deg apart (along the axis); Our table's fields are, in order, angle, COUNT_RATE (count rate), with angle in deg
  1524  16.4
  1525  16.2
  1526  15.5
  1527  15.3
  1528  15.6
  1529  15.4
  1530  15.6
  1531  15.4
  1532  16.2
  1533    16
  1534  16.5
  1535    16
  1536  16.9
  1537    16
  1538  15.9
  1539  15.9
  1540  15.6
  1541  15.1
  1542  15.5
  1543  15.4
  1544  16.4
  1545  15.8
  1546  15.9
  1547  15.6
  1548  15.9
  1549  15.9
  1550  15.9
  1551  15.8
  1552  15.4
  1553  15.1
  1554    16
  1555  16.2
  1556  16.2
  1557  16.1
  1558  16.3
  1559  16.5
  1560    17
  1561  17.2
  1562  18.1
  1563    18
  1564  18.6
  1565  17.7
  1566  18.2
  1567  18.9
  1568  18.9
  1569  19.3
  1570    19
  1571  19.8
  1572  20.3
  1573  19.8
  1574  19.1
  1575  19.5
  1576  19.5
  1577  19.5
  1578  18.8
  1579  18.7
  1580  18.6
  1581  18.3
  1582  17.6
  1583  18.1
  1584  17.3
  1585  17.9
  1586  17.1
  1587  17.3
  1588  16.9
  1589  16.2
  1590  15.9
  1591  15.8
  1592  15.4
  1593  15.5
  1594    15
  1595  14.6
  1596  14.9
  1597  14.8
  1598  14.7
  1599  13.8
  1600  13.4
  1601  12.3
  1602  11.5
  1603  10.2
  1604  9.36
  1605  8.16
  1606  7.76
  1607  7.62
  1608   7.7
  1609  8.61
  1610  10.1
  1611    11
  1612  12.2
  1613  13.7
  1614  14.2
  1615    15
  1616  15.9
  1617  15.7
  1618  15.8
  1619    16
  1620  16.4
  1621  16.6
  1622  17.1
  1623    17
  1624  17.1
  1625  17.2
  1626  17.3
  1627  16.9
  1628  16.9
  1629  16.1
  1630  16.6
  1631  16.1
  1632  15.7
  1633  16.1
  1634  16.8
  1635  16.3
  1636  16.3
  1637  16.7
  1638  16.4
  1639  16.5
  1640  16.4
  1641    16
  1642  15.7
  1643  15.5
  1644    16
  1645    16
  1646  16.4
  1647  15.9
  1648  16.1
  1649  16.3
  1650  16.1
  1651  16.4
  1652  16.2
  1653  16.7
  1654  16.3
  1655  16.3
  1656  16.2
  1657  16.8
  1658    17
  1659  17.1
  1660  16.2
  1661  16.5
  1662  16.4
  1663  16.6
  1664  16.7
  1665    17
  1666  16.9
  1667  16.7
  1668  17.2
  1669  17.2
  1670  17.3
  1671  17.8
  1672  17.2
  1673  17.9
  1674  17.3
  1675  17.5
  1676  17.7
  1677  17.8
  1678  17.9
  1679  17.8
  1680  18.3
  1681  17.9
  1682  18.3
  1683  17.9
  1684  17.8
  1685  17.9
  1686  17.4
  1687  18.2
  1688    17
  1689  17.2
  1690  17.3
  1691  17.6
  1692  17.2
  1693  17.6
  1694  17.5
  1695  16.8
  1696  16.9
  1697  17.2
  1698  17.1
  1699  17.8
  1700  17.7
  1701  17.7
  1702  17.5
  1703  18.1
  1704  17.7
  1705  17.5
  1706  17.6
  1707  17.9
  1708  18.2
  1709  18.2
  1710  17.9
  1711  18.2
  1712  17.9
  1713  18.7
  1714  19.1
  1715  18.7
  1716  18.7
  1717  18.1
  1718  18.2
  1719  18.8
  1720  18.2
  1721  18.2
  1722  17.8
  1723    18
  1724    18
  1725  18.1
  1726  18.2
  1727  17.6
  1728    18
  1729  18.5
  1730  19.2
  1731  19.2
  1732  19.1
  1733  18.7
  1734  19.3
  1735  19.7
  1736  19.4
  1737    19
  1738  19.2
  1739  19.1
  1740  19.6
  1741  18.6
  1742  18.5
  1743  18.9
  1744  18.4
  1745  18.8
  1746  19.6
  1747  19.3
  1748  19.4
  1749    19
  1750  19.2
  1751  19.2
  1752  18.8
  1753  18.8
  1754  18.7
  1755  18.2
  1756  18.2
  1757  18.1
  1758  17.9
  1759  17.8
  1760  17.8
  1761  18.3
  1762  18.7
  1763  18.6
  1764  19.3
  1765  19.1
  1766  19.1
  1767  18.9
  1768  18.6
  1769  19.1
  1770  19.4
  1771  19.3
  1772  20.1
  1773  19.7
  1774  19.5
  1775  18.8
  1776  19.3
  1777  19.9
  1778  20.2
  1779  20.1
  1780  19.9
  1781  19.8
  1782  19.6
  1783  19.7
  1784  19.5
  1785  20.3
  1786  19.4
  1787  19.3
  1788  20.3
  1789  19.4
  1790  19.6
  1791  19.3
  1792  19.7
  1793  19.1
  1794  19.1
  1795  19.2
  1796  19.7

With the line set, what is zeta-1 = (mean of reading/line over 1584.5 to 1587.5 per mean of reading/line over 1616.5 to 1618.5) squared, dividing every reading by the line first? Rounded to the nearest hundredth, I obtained 1.22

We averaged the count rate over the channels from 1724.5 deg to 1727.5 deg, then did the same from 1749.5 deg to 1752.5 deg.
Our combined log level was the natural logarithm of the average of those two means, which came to 2.92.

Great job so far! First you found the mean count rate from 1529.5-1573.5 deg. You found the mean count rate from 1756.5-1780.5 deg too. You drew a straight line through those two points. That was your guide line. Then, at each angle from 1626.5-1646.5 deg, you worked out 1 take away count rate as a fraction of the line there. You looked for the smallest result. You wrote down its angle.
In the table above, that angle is 1627 deg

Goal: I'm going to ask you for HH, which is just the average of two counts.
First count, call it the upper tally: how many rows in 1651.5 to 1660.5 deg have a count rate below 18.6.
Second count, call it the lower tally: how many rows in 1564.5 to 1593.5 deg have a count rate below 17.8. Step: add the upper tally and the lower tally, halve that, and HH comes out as 10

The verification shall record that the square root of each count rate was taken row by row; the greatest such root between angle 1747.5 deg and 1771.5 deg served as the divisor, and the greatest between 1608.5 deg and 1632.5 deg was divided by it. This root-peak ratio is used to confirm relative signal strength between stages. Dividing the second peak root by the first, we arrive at 0.944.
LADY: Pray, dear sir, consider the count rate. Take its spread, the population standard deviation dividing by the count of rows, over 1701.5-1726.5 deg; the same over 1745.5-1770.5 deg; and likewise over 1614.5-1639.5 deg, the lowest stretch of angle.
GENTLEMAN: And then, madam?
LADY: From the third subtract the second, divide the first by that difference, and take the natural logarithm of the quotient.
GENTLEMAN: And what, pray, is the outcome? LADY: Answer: 2.6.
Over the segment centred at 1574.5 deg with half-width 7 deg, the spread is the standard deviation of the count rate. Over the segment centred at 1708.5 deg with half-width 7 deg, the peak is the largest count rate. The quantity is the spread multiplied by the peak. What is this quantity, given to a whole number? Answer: 10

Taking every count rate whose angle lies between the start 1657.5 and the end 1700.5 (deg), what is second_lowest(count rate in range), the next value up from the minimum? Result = 16.4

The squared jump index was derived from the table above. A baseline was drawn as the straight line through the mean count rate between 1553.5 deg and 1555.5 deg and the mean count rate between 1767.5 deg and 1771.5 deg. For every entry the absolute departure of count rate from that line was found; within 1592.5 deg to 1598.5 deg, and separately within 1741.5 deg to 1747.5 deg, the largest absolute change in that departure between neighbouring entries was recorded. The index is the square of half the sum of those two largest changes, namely 0.42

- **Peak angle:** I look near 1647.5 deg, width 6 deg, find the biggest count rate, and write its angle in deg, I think 1646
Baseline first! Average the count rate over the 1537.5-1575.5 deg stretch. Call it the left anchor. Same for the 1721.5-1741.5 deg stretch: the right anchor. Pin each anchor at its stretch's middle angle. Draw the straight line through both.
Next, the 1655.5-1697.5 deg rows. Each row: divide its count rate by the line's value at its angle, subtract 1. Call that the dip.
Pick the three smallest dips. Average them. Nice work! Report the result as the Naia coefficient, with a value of -0.098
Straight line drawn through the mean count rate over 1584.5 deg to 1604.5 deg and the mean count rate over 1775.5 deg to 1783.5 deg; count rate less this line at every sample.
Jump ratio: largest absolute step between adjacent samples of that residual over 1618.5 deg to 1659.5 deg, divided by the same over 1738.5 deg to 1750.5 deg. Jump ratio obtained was 0.81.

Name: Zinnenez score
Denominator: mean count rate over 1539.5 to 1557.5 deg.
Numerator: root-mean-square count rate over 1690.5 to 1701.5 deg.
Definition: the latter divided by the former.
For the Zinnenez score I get 1.10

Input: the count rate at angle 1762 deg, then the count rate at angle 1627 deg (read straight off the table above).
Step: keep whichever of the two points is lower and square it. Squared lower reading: 286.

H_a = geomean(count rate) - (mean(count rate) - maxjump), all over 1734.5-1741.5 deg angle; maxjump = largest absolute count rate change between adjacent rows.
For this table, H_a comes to 1.0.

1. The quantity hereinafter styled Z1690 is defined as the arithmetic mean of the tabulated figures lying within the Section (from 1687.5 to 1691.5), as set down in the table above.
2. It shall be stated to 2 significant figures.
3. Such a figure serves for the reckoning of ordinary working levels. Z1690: 17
